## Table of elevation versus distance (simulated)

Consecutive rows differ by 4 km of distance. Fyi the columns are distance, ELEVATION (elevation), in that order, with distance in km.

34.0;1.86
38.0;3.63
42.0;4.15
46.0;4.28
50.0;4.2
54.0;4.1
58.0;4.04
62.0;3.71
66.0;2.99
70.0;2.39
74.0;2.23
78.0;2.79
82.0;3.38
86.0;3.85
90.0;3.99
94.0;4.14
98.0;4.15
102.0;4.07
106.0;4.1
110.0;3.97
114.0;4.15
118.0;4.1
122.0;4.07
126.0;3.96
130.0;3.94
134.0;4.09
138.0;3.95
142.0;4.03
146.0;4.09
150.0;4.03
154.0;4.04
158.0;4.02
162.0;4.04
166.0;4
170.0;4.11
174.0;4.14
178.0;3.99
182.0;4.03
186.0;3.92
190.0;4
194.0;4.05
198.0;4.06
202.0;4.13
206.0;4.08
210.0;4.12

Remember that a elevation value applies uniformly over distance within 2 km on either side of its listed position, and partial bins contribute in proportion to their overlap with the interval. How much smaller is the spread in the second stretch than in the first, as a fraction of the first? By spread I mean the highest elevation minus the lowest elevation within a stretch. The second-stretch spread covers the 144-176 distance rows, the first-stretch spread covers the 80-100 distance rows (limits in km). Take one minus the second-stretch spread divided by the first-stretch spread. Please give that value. 0.8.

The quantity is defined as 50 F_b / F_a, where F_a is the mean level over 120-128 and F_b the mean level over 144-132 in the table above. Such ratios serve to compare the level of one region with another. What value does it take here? 50.1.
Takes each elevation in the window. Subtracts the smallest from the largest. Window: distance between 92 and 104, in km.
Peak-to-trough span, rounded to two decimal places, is 0.08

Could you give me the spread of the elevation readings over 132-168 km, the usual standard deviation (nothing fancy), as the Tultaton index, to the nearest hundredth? 0.04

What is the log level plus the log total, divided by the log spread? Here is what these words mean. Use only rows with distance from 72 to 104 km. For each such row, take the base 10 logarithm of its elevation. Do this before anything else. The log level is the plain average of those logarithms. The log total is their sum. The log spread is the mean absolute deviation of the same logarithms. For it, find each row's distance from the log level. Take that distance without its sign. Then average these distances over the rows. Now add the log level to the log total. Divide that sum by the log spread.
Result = 63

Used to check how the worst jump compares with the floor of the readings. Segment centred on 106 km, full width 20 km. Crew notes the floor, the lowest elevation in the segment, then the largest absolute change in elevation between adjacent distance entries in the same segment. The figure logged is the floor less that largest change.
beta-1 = 3.8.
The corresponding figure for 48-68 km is 2.3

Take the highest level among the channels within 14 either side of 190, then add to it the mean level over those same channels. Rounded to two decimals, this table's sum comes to 8.16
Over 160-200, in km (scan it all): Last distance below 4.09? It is 198.0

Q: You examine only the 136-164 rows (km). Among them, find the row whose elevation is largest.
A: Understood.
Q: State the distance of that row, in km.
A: 146.0 km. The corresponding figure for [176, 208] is 202.0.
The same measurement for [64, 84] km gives 82.0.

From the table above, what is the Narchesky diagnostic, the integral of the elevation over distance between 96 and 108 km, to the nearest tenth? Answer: 49.3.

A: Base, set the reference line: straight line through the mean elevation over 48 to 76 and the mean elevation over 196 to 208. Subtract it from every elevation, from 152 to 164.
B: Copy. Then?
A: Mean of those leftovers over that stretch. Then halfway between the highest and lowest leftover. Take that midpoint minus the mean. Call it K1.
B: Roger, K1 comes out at 0.01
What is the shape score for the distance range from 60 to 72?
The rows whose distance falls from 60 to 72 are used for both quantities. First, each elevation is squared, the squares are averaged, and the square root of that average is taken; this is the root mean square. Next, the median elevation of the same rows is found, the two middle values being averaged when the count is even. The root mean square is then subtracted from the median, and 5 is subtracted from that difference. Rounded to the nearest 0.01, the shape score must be -5.09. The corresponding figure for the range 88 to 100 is -4.95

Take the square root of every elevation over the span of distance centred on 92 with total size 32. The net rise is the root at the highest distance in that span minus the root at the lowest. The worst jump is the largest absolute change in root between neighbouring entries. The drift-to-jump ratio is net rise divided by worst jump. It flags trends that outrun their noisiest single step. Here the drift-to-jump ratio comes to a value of 2.1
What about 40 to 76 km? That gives -2.8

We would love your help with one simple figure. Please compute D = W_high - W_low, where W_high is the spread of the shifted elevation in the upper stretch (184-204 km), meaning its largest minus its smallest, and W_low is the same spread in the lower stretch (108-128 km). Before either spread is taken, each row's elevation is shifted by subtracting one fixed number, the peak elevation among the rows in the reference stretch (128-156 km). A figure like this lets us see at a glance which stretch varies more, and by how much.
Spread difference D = 0.02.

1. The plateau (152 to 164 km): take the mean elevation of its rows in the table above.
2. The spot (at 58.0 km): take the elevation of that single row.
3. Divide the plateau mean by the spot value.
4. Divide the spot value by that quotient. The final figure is 4.05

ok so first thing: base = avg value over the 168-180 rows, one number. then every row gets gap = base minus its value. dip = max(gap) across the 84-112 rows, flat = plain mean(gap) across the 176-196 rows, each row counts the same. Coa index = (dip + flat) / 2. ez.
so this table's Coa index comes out 0.16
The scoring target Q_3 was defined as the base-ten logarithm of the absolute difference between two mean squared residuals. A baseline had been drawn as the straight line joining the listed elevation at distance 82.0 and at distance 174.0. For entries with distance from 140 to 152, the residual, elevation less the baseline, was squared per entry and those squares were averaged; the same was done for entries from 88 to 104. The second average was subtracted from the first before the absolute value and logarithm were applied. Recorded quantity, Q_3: -0.48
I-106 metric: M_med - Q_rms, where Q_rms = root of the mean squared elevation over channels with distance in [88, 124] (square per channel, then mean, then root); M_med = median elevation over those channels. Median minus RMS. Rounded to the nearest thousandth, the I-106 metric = 0.017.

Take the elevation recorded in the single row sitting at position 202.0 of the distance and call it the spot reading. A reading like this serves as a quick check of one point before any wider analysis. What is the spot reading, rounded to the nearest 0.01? 4.13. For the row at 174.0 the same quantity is 4.14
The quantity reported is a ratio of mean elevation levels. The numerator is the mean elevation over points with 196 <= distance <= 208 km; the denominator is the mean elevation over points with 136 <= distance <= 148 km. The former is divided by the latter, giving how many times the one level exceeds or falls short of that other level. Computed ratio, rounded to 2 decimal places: 1.02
